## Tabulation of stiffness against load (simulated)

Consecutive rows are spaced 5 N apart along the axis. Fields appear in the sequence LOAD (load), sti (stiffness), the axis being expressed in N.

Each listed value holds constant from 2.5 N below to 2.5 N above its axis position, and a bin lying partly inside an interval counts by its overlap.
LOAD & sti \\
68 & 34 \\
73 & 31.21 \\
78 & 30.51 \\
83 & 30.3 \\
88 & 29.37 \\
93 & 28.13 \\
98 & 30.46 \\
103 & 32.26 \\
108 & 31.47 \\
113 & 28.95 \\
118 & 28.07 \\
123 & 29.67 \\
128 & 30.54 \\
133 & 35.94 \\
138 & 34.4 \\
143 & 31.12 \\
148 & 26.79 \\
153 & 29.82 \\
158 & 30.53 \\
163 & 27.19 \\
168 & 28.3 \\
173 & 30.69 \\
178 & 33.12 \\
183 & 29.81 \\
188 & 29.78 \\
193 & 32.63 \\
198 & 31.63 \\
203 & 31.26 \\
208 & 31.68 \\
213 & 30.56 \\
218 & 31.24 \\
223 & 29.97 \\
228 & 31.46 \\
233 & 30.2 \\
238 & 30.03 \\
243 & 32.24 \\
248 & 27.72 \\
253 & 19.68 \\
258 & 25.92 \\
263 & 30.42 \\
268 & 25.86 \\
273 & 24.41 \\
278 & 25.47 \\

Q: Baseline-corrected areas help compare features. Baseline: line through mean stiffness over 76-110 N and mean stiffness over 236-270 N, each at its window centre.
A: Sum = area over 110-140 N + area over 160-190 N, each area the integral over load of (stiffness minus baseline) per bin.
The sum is 74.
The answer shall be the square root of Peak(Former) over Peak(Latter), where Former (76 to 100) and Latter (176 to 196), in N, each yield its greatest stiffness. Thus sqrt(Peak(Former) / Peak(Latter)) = 0.96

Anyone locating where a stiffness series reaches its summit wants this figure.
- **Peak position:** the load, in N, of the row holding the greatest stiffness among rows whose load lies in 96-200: 133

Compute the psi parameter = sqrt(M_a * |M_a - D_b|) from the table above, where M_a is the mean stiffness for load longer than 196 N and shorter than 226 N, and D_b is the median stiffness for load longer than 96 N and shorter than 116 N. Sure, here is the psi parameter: 1.7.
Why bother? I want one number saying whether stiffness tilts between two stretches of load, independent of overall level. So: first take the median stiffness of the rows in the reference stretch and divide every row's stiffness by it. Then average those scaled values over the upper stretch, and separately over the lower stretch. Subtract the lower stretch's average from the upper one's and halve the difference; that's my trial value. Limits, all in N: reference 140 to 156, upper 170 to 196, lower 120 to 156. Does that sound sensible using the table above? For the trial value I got 0.000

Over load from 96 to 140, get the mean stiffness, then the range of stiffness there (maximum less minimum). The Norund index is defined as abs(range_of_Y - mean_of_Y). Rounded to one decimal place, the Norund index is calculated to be 23.4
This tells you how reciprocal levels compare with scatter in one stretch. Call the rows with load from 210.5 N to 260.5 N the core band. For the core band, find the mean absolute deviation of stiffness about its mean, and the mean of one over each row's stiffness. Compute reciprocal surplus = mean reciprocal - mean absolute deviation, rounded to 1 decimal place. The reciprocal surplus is -2.6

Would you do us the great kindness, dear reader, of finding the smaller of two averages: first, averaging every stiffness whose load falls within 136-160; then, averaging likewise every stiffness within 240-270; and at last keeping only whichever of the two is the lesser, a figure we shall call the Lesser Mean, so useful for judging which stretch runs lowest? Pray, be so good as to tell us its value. 27.0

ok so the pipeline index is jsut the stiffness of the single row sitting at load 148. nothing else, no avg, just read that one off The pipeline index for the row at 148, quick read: 26.79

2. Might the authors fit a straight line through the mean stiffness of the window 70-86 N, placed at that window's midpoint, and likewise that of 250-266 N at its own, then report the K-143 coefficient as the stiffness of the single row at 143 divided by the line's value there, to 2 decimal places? 1.08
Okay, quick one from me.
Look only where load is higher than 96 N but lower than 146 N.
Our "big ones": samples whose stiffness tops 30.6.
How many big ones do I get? 5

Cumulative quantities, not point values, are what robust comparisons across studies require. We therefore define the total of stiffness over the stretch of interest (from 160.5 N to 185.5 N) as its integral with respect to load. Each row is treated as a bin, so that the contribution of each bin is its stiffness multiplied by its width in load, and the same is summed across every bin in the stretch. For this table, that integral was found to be 746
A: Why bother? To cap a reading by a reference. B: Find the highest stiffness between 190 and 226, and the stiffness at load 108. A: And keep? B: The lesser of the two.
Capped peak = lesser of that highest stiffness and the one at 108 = 31.5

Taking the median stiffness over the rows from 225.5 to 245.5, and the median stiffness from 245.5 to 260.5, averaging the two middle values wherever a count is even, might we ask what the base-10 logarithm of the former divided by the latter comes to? 0.08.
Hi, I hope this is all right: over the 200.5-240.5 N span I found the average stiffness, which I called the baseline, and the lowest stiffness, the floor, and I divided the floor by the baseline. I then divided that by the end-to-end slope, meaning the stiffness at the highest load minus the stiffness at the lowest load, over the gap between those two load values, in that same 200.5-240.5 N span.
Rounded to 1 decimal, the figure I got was -27.7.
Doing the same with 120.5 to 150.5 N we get -7.4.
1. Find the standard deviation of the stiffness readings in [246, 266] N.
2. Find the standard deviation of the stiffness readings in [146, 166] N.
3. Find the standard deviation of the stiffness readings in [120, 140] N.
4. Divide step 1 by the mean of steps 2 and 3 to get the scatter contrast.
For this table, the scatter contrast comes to 1.9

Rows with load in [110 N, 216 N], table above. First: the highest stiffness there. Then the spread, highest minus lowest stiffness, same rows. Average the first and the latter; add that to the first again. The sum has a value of 58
